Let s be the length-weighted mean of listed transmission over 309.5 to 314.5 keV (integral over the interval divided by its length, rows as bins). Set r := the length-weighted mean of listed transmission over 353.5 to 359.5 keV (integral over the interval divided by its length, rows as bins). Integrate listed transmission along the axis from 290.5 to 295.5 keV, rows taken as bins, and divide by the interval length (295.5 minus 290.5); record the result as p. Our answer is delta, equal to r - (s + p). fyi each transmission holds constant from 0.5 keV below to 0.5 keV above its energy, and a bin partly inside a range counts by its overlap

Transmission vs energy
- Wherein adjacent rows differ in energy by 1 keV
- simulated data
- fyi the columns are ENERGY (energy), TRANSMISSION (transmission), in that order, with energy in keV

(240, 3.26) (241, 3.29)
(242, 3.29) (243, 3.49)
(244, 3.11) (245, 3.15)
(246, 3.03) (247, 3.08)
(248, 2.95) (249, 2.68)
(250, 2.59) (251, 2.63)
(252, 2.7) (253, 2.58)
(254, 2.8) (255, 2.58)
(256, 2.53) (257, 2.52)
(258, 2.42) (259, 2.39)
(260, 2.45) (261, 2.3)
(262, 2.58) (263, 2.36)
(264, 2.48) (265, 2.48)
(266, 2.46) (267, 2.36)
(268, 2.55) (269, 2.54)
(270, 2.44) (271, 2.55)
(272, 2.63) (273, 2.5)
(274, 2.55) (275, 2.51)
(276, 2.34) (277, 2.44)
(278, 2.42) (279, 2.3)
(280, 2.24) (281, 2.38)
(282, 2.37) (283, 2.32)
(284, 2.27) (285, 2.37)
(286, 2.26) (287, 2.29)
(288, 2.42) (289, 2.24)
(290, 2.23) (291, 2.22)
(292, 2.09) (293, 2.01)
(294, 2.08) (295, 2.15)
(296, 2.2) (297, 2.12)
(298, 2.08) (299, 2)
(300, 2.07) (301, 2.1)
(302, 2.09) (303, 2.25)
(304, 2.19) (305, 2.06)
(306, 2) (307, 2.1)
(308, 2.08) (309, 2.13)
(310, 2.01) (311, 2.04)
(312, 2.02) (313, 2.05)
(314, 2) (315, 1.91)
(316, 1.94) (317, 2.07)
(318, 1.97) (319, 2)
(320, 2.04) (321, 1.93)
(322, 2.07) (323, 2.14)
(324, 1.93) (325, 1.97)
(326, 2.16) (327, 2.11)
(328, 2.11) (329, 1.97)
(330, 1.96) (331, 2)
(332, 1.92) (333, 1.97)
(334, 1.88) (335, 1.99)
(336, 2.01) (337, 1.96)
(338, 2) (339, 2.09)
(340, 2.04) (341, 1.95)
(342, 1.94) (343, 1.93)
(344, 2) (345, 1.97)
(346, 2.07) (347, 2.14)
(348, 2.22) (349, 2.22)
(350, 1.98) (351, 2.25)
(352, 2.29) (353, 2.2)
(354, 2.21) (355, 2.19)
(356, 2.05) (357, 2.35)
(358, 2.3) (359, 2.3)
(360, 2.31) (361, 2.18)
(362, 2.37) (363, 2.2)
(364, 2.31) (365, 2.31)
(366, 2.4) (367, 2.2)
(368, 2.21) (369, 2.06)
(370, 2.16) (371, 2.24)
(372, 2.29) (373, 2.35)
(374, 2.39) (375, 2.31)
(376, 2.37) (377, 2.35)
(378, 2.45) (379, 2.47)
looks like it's -1.90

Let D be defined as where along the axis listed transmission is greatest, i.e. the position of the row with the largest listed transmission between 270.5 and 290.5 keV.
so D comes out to 272 keV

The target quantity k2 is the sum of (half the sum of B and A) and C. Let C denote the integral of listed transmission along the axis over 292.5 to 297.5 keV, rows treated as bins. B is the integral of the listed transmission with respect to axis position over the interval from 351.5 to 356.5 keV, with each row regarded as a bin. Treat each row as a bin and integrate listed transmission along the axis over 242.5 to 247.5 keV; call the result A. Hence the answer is 24.0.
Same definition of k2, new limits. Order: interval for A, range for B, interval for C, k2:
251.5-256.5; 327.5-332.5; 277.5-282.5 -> 23.3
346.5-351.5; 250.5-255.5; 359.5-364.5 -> 23.4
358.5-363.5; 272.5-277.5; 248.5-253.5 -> 25.0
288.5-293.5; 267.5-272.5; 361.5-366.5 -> 23.3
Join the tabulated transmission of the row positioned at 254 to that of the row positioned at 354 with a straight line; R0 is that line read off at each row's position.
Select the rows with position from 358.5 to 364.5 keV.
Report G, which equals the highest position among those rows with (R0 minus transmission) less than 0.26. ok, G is 364 keV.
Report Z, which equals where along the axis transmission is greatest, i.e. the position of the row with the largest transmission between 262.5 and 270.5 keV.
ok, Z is 268 keV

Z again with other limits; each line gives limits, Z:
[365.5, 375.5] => 366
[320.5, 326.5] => 326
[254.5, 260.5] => 255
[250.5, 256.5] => 254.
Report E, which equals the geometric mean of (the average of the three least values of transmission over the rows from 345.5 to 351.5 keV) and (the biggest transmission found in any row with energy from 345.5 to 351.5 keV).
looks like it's 2.15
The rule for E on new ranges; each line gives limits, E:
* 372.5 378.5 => 2.39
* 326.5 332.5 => 2.03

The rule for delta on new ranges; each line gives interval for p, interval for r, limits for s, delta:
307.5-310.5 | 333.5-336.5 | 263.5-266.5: -2.59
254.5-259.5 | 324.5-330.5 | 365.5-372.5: -2.66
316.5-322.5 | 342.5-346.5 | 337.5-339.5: -2.07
